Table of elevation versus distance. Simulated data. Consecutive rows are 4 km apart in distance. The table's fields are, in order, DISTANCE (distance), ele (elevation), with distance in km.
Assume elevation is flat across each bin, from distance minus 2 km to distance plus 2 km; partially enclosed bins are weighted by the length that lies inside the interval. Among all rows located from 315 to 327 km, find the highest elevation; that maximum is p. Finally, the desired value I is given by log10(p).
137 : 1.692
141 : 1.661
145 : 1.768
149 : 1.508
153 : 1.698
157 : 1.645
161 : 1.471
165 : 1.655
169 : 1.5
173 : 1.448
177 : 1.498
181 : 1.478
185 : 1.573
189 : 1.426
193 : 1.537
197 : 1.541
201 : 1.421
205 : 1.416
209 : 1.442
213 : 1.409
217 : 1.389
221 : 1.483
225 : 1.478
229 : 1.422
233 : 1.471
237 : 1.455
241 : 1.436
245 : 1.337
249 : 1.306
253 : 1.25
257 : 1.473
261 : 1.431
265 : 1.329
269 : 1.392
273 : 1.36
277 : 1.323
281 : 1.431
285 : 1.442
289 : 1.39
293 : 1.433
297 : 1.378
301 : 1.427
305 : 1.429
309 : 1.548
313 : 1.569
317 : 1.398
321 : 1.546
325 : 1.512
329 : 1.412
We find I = 0.189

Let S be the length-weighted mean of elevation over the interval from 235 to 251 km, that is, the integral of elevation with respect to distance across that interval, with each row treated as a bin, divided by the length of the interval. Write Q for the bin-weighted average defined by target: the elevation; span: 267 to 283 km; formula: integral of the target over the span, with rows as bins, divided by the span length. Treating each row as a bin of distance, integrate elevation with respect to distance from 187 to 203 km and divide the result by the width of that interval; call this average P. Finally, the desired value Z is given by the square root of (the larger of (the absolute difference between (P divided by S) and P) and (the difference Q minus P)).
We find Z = 0.64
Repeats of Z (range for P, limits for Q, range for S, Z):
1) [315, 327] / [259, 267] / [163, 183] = 0.71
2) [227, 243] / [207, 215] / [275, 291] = 0.64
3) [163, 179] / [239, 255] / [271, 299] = 0.66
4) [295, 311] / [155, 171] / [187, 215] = 0.67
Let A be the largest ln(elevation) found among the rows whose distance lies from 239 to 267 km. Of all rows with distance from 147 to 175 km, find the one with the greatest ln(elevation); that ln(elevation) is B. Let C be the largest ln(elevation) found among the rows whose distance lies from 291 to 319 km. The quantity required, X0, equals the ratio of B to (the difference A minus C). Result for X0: -8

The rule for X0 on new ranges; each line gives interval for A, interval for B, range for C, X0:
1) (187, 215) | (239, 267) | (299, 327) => -22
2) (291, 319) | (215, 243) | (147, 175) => -5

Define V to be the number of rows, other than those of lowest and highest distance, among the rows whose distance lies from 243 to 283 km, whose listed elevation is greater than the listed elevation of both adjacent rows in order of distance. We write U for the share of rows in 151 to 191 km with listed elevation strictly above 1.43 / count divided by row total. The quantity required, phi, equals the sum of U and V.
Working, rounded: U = 0.90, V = 2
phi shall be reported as 2.9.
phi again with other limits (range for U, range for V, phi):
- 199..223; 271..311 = 2.3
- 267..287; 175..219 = 3.4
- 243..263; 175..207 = 2.4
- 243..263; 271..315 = 2.4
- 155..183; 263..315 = 4.0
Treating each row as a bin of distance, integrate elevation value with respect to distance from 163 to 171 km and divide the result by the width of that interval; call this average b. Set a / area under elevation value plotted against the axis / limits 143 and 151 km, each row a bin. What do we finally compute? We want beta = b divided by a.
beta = 0.120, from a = 13.1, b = 1.58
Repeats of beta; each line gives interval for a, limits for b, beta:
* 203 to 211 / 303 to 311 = 0.130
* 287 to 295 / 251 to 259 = 0.121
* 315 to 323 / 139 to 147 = 0.146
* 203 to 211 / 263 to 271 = 0.119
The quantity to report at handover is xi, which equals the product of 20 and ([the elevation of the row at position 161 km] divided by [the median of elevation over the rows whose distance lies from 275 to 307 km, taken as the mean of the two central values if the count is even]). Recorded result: 20.6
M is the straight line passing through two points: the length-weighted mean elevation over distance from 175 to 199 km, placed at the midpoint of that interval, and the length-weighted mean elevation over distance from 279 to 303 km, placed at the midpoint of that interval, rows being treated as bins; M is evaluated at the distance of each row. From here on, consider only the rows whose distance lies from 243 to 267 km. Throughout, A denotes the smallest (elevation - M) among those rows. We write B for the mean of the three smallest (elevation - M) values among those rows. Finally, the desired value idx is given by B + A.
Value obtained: -0.36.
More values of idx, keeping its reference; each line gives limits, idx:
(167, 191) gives -0.14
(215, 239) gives -0.14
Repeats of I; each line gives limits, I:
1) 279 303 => 0.159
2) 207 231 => 0.171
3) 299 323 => 0.196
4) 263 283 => 0.156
